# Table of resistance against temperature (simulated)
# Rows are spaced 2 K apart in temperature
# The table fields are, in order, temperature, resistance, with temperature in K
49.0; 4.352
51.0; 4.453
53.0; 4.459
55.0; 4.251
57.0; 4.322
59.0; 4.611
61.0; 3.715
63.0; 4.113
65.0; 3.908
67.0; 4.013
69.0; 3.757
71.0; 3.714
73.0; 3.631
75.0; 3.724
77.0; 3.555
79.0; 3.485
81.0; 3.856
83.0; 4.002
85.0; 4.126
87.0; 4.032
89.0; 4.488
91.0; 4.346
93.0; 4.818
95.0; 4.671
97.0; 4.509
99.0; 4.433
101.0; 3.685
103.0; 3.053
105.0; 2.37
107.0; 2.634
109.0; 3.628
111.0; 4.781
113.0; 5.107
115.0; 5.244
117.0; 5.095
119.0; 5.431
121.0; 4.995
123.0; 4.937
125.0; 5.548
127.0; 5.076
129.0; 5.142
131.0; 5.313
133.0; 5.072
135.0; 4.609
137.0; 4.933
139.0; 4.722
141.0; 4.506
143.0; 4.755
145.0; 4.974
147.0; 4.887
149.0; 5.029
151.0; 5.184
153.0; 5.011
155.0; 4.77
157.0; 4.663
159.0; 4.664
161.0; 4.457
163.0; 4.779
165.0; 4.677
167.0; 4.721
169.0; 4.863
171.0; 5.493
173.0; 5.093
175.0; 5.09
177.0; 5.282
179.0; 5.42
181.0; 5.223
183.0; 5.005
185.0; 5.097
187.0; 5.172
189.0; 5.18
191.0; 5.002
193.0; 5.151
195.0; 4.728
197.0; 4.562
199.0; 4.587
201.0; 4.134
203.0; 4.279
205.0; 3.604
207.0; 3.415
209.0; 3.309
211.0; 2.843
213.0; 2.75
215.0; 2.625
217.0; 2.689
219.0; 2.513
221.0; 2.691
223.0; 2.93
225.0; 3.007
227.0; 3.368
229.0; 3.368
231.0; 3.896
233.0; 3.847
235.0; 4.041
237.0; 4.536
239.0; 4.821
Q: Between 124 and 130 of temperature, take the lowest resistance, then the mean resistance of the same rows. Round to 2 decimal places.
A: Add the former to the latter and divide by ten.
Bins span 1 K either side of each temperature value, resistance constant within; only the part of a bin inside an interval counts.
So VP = 1.03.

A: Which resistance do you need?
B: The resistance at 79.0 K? 3.485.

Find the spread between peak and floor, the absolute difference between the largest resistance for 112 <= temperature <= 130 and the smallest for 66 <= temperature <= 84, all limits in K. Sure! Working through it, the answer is 2.1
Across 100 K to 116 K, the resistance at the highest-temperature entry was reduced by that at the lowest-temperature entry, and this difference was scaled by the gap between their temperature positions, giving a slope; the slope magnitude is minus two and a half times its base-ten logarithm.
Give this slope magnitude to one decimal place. 2.4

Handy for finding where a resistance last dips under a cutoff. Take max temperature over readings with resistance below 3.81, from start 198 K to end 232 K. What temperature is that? 229.0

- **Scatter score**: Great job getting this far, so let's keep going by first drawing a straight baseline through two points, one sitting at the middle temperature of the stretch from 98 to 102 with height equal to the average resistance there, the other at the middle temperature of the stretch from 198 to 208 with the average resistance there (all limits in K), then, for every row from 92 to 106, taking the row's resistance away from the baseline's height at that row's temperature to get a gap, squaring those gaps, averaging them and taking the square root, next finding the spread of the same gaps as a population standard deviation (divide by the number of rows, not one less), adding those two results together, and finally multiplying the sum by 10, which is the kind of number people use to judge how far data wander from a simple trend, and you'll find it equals 17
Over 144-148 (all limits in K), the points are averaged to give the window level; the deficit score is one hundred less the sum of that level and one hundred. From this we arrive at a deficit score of -4.9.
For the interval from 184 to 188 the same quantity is -5.1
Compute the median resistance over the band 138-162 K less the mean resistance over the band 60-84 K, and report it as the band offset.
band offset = 1.0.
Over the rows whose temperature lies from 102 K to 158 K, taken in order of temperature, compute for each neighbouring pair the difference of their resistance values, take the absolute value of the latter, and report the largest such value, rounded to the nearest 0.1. 1.2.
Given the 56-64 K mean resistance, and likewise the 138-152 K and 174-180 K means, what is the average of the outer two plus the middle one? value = 9.6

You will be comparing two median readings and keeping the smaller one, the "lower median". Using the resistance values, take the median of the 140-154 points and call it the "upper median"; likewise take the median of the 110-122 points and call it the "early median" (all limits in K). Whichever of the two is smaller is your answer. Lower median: 5.0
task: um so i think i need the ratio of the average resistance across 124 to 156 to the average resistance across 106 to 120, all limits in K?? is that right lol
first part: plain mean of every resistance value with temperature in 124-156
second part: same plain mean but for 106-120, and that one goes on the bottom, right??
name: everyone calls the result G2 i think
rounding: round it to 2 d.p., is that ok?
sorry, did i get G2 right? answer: 1.09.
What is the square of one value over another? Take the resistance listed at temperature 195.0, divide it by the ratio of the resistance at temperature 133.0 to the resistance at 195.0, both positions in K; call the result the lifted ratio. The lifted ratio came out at 4.4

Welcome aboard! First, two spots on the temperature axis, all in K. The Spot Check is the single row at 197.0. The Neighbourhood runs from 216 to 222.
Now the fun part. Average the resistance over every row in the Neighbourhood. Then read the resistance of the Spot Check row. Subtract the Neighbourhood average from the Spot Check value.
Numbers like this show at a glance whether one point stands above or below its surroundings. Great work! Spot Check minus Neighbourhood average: 1.9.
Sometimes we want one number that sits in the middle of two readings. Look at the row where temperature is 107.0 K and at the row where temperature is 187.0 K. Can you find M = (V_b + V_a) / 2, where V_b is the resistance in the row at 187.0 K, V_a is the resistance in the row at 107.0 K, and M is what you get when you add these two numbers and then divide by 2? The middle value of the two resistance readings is 3.9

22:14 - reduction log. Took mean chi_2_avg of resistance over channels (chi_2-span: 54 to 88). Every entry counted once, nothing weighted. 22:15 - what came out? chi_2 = 3.9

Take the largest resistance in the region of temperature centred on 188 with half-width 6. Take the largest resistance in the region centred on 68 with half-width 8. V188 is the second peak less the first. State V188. -1.1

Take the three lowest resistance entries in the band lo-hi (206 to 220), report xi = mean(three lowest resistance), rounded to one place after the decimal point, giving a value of 2.6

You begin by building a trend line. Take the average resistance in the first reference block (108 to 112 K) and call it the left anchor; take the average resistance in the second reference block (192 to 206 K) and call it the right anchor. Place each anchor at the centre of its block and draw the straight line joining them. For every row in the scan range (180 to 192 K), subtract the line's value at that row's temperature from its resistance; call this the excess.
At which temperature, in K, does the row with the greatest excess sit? 181.0 K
